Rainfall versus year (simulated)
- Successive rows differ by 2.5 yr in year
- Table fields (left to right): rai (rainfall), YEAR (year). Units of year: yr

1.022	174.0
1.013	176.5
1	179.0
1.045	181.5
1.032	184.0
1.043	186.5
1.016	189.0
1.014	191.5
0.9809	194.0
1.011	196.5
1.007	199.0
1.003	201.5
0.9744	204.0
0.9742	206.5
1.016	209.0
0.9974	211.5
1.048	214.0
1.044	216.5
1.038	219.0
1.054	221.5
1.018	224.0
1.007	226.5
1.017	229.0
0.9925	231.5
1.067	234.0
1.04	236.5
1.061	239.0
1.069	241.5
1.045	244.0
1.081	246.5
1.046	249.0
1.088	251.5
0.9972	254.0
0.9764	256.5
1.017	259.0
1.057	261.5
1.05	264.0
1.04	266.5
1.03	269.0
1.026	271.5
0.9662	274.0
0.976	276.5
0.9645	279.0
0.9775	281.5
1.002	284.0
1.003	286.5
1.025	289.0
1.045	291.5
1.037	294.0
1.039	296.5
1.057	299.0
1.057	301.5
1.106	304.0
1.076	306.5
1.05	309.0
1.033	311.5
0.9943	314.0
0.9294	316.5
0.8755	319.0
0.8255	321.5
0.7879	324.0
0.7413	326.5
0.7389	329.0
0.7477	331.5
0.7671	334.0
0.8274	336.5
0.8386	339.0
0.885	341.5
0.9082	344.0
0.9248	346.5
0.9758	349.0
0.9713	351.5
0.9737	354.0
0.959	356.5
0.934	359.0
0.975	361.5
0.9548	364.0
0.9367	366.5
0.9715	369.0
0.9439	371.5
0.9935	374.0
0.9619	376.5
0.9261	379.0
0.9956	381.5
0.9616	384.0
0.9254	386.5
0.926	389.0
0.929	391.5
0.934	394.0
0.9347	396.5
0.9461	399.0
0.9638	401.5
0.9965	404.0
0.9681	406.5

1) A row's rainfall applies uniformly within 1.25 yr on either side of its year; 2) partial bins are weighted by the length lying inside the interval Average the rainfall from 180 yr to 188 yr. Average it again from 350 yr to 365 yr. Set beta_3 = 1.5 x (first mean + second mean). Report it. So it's 3.00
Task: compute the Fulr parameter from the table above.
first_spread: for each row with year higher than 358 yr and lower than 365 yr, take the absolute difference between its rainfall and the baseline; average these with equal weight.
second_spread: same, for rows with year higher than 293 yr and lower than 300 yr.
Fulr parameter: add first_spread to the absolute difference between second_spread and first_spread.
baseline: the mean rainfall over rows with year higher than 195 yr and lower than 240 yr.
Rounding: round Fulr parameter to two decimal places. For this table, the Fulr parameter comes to 0.11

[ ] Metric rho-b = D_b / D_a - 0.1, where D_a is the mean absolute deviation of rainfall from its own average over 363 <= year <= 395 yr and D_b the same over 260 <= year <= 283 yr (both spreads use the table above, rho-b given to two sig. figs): 1.6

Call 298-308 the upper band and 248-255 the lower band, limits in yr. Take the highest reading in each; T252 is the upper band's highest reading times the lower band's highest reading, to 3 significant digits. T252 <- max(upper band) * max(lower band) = 1.20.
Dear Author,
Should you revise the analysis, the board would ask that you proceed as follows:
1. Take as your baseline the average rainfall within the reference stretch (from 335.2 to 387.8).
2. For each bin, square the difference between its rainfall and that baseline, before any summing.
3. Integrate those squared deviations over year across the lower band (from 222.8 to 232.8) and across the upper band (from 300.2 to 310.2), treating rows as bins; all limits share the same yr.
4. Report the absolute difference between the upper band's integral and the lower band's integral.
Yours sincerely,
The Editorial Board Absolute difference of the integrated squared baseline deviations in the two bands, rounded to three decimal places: 0.131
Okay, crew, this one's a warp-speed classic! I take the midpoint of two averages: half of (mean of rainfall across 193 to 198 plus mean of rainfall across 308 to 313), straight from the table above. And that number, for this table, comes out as 1.02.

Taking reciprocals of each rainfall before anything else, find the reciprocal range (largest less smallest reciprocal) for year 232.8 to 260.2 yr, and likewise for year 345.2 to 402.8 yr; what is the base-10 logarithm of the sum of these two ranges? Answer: -0.7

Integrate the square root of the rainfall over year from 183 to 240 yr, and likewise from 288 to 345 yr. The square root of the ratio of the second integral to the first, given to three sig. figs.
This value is 0.976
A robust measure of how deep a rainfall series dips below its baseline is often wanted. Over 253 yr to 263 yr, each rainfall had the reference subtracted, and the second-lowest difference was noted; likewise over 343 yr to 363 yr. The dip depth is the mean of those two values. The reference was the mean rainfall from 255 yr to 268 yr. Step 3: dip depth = -0.067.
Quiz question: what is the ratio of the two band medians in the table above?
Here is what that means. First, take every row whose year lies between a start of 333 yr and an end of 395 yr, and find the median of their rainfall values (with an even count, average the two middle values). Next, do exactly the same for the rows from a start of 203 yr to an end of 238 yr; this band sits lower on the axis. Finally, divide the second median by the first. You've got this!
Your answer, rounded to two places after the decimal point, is 1.09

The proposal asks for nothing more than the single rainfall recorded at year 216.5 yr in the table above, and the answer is 1.044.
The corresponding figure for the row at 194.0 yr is 0.9809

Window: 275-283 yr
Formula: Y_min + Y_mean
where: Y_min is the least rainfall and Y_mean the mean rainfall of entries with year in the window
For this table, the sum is 1.94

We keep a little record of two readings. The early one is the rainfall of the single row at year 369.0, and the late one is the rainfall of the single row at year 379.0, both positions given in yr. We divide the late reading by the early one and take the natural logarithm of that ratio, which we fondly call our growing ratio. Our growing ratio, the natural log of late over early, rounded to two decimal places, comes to -0.05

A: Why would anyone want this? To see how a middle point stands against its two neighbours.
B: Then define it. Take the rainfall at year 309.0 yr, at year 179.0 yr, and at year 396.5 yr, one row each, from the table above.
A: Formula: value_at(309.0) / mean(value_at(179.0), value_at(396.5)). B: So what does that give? 1.09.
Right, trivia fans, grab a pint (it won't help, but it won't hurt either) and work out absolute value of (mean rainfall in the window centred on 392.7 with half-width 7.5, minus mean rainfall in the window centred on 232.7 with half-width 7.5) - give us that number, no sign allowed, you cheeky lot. 0.098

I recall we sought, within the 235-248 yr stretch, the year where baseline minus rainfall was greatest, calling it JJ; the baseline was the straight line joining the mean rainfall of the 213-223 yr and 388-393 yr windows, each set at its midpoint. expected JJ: 236.5 yr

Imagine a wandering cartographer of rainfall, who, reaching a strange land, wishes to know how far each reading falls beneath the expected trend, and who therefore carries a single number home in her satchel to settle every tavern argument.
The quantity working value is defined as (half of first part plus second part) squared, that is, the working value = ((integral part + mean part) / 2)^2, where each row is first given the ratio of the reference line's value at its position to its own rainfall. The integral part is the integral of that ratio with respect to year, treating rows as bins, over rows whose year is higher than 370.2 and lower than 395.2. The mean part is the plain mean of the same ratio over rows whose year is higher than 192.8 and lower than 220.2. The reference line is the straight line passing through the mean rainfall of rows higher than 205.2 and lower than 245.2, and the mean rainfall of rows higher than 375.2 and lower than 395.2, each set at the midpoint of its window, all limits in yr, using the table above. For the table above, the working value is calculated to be 168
